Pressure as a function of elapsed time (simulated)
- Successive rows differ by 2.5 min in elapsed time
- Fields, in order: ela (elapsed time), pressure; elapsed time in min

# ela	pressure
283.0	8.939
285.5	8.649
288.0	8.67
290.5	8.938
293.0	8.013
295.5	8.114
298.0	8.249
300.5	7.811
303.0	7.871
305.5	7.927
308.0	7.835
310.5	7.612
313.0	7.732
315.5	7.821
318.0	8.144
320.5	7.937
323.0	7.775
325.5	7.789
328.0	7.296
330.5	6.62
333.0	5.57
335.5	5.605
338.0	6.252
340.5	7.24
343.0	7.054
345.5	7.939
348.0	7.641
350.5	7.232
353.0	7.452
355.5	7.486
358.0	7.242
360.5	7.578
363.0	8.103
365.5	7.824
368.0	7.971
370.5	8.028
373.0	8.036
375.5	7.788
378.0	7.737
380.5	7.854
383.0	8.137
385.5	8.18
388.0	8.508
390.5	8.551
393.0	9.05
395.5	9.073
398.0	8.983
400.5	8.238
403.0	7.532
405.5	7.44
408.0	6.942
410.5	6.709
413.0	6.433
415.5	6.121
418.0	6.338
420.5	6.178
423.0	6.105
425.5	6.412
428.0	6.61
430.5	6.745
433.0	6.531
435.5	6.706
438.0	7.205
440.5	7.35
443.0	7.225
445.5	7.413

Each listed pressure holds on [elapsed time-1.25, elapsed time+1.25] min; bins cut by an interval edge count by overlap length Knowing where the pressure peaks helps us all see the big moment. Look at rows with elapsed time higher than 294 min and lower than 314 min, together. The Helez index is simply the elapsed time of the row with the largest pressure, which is 298.0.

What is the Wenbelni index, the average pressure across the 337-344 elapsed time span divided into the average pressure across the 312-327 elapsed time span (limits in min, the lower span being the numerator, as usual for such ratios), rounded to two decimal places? 1.15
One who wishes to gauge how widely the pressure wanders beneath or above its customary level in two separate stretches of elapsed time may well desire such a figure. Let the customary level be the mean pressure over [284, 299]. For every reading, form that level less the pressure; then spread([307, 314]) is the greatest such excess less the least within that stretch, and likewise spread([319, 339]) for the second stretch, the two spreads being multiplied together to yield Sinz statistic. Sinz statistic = 0.53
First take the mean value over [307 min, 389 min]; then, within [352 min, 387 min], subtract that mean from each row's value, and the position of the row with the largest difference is 385.5 min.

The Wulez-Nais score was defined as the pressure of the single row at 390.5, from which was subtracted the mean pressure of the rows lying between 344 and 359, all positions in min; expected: 1.1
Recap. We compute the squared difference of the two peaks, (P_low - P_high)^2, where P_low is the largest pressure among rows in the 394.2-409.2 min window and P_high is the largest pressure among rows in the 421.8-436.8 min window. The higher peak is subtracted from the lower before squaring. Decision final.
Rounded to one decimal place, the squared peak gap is 5.4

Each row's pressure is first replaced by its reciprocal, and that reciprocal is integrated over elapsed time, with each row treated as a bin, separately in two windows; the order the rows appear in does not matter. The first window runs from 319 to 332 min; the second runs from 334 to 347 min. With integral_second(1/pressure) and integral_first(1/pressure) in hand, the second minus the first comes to 0.2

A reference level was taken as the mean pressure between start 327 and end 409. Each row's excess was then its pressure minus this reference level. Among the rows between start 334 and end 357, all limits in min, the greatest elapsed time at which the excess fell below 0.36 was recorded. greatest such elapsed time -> 355.5 min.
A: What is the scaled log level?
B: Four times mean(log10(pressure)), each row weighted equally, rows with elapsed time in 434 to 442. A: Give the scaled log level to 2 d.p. 3.40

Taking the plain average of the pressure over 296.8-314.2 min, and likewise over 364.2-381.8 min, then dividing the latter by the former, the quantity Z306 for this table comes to 1.00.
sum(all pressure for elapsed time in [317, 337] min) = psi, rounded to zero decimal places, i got 57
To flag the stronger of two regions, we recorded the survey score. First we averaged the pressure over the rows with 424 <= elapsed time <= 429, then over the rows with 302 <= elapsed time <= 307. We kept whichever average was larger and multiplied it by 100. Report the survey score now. 790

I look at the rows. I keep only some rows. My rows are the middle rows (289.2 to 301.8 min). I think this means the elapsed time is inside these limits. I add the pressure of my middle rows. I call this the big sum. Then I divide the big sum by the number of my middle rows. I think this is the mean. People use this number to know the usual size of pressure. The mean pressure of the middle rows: 8.2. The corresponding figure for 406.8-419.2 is 6.5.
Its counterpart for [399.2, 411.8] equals 7.4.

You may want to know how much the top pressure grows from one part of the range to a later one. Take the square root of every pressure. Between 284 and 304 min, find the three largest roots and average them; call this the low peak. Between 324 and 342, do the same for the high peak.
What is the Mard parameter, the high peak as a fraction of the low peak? 0.92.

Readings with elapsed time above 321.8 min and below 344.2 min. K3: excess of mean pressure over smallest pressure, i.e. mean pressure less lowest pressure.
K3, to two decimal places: 1.23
